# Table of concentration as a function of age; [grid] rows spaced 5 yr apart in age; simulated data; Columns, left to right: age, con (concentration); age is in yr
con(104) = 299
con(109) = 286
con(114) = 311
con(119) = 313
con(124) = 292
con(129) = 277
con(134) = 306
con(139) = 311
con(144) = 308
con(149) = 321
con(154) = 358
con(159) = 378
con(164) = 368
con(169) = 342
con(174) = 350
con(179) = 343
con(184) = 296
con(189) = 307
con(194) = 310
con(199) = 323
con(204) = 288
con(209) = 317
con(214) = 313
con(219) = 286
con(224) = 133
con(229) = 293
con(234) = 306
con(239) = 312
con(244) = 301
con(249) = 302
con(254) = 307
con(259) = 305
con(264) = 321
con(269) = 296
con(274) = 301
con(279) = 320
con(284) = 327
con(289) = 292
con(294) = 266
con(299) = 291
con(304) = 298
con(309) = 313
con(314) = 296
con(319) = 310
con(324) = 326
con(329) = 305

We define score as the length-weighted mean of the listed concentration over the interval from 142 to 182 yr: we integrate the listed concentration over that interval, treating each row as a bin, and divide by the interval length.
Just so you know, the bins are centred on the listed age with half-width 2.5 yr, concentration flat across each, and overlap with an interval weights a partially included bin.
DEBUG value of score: 346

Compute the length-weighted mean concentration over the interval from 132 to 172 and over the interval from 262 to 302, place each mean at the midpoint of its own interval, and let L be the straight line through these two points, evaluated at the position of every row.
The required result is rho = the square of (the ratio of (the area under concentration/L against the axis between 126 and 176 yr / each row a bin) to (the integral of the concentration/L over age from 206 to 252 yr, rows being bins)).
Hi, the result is 1.4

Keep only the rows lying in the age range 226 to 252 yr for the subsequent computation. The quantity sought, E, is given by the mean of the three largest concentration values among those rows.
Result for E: 307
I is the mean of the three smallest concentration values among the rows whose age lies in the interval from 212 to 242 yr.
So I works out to 237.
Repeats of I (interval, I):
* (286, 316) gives 283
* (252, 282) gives 301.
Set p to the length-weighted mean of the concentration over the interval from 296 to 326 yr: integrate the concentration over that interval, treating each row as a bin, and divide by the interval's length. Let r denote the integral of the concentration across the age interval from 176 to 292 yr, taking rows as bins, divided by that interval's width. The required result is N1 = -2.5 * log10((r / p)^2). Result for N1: 0.03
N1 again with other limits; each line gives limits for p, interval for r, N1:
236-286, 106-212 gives -0.07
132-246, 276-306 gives 0.09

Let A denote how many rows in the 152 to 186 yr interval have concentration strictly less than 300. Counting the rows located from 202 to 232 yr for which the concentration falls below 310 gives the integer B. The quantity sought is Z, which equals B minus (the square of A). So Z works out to 3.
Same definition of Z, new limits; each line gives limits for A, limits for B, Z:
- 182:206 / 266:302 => 1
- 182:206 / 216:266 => 4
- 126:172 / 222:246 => 3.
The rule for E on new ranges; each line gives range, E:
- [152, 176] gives 368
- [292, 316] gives 302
